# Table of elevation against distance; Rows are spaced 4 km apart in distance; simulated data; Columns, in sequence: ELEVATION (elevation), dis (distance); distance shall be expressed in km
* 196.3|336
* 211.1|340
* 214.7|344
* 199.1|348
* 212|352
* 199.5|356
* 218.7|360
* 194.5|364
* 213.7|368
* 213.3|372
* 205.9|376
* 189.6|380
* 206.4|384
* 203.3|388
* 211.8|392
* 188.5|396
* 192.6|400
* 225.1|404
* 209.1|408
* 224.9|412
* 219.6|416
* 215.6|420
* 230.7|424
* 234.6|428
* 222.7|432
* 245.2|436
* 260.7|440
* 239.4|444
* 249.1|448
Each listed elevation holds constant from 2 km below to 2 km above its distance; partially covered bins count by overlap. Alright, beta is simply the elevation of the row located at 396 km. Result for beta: 188.5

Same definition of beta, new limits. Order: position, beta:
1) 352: 212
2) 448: 249.1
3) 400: 192.6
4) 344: 214.7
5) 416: 219.6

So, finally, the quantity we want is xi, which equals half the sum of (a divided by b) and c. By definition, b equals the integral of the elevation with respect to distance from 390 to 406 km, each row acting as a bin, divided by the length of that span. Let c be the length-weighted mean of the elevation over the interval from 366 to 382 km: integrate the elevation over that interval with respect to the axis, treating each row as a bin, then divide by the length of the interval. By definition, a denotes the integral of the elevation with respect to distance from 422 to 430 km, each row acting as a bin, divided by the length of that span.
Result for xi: 103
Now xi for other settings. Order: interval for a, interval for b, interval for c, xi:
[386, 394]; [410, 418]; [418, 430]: 114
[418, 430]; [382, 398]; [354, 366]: 103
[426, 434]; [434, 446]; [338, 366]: 104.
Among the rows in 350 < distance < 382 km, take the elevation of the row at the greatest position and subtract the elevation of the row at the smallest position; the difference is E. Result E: -22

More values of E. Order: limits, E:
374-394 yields 6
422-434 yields -8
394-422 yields 27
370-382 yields -24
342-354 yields -3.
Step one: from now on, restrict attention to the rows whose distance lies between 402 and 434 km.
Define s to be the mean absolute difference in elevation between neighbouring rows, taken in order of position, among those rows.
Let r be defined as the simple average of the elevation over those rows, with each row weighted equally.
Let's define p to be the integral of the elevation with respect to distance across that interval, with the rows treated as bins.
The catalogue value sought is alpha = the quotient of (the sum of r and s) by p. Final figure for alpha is 0.0327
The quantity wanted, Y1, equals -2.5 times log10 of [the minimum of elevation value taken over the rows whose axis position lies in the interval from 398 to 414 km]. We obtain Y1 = -5.71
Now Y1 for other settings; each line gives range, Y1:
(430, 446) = -5.87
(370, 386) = -5.69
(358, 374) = -5.72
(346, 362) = -5.75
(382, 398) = -5.69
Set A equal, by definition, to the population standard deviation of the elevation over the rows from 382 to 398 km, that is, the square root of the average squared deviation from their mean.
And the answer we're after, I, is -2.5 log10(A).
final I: -2.34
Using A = 8.6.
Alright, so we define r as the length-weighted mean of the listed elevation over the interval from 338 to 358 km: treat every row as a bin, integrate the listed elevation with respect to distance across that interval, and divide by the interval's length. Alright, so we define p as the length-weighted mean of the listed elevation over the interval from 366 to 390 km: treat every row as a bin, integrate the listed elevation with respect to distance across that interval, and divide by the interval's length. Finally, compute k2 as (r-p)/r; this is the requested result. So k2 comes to 0.01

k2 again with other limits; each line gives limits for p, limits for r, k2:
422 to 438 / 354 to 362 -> -0.12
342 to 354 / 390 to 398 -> -0.04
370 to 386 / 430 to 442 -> 0.16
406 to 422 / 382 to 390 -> -0.06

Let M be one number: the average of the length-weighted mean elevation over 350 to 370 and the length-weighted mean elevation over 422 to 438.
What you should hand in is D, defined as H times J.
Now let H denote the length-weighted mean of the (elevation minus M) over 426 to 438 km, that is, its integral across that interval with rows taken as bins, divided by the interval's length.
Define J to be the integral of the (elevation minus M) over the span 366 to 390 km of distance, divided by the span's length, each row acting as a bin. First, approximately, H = 14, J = -15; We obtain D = -207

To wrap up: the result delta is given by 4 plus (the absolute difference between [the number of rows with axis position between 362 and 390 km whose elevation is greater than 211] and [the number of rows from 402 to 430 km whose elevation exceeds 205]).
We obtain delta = 9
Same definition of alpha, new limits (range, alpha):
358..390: 0.0331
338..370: 0.0336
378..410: 0.0335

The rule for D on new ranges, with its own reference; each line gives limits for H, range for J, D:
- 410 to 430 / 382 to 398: -83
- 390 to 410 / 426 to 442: -306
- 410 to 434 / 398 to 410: -48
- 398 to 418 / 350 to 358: 92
